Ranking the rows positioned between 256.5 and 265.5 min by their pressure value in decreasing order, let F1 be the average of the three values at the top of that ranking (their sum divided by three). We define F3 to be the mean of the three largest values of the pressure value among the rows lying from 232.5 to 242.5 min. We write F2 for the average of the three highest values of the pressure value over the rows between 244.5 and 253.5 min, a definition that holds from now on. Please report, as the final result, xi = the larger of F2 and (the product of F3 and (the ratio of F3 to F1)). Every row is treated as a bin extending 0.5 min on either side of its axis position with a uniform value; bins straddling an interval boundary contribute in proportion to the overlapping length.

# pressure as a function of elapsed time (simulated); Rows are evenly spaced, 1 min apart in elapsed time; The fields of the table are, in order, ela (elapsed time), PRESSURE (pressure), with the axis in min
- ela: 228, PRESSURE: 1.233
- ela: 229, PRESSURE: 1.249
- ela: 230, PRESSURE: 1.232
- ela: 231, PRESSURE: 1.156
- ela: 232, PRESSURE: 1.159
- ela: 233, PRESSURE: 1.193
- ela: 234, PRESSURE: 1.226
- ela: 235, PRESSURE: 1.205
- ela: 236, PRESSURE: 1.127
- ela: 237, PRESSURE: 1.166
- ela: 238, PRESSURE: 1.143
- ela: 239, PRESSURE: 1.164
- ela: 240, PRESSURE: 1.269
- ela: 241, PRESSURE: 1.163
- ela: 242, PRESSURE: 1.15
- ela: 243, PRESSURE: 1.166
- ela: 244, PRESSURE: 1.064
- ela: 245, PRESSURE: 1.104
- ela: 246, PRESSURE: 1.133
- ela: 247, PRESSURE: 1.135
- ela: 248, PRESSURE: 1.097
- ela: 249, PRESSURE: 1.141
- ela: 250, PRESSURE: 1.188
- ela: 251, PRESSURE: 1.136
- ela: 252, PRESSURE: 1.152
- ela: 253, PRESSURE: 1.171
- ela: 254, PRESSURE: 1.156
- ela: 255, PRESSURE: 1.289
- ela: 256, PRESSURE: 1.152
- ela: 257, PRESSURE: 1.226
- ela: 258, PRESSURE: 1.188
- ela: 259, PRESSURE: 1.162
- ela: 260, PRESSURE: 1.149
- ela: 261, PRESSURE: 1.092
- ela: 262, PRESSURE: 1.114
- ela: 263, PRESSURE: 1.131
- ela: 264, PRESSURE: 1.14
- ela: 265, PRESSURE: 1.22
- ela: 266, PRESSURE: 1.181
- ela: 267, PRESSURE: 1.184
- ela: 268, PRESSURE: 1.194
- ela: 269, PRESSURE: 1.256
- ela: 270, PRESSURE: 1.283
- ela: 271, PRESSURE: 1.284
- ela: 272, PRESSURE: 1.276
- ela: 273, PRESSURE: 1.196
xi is 1.26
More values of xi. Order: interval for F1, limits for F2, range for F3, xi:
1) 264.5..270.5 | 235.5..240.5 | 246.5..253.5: 1.20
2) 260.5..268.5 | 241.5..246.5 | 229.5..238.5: 1.24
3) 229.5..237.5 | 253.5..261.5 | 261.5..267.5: 1.23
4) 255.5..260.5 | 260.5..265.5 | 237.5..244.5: 1.21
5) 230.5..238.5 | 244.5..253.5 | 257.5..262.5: 1.17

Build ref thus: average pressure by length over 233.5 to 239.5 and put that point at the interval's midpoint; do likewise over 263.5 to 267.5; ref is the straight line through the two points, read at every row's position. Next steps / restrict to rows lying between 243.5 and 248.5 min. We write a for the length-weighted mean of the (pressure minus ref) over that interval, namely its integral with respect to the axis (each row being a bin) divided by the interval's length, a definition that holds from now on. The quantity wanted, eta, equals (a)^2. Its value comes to 0.0047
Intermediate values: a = -0.07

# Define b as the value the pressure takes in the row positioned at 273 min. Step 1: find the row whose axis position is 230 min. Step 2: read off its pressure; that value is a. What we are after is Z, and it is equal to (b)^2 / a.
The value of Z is 1.16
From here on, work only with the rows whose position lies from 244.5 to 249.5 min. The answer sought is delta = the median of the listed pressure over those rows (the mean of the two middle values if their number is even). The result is 1.13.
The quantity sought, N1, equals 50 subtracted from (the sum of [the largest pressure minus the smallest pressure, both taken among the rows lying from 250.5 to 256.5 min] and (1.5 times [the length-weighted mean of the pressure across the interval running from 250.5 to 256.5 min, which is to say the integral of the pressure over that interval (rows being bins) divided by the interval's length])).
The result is -48.1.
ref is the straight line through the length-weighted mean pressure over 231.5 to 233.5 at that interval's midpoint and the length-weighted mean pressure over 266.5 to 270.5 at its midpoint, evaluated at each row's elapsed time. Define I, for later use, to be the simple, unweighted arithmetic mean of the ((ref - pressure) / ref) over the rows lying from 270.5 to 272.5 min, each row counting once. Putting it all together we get -0.038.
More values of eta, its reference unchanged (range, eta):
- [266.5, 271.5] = 0.0033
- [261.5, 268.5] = 0.0002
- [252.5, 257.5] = 0.0004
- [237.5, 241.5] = 0.0001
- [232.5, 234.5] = 0.0015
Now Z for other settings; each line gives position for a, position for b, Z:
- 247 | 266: 1.23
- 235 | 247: 1.07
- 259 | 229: 1.34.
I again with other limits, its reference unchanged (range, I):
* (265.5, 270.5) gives 0.007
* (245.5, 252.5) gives 0.050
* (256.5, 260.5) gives 0.027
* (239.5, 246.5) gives 0.035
